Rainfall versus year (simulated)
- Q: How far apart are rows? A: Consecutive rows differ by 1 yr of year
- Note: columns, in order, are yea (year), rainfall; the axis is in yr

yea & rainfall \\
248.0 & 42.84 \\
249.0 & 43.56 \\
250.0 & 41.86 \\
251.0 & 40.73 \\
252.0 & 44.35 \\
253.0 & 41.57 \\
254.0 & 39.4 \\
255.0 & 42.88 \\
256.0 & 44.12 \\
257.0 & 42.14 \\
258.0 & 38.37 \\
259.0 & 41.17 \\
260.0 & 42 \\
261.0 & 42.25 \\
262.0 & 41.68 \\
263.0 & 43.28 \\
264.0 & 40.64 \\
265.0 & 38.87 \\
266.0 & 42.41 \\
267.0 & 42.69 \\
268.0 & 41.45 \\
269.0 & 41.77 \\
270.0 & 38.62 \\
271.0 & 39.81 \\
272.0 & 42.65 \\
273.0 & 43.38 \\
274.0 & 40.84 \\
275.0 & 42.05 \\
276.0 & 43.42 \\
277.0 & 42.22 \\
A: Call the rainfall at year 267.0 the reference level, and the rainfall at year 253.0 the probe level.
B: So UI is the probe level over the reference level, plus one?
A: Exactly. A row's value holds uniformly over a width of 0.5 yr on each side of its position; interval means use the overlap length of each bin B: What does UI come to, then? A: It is 1.974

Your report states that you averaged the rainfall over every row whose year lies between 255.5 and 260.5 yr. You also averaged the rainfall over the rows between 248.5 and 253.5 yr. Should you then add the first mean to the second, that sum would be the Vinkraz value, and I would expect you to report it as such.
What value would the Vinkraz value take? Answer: 84.0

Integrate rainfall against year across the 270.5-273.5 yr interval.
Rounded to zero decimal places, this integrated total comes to 126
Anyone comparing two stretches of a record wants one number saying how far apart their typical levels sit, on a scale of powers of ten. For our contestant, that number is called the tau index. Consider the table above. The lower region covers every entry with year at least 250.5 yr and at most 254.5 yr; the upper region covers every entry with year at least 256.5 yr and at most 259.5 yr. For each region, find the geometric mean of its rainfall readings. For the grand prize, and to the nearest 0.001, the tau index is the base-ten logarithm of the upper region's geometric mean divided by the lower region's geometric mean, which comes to -0.010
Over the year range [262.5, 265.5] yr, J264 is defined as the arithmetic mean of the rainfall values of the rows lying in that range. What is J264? 40.9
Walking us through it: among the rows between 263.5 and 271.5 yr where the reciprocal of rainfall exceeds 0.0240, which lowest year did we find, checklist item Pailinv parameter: 264.0 yr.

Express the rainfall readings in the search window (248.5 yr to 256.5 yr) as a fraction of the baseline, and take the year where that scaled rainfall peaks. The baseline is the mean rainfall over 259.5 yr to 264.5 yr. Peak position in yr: 252.0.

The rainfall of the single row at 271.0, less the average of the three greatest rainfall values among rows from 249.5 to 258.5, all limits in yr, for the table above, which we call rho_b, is -4.0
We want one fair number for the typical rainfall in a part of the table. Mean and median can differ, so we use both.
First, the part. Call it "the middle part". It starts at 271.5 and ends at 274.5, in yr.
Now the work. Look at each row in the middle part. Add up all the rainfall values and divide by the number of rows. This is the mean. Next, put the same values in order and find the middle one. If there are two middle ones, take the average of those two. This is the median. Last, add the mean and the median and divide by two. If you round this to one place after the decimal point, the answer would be 42.5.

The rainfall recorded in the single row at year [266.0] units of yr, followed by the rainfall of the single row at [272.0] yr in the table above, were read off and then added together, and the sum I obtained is 85.1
